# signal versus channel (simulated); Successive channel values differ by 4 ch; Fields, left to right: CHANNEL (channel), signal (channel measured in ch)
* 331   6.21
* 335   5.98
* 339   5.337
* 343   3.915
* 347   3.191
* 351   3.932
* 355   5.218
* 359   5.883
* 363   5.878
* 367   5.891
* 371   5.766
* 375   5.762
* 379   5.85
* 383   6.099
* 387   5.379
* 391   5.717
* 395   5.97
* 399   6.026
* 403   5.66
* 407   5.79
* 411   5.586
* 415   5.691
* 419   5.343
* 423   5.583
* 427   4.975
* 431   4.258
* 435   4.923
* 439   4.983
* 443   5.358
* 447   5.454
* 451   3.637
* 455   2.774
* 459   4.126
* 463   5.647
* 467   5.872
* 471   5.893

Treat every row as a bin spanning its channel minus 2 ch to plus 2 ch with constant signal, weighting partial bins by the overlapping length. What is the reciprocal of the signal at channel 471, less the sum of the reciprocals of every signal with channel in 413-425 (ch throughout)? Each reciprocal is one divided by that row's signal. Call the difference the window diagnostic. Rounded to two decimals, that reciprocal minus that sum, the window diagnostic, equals -0.37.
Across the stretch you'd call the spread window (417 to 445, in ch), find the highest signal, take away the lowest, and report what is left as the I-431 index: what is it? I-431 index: 1.3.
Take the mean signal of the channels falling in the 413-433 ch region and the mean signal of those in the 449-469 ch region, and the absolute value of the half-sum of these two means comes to 4.8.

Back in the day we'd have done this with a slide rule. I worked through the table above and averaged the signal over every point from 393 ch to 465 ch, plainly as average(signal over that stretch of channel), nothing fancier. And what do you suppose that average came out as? 5.10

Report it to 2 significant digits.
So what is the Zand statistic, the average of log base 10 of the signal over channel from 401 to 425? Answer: 0.75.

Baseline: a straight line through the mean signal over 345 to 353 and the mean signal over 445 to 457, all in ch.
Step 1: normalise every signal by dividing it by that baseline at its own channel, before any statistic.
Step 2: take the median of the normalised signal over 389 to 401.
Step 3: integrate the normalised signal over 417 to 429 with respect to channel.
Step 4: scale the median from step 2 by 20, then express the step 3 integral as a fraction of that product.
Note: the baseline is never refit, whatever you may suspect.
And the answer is 0.52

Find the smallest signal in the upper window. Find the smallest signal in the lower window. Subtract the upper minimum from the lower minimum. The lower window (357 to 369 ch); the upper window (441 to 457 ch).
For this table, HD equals 3.1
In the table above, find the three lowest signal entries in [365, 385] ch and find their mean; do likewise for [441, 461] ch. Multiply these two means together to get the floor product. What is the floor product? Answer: 20.3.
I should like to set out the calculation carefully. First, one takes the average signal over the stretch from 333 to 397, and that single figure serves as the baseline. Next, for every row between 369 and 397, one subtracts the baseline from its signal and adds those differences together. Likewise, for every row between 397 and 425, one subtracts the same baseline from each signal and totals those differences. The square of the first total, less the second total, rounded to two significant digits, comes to 7.0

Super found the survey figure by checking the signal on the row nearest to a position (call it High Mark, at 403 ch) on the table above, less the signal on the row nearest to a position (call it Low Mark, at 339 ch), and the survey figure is 0.32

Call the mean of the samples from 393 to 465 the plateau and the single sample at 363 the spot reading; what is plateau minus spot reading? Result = -0.78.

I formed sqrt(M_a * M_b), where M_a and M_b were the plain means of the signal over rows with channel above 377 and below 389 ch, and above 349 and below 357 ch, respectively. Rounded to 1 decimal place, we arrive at 5.1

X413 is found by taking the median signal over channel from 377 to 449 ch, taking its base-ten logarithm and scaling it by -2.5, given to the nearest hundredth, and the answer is -1.87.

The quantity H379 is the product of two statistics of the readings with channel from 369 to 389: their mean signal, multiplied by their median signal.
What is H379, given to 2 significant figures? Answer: 33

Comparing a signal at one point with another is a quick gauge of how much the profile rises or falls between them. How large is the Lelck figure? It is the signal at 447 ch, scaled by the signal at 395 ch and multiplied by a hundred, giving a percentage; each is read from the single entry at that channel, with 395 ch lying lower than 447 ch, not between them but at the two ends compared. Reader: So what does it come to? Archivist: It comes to 91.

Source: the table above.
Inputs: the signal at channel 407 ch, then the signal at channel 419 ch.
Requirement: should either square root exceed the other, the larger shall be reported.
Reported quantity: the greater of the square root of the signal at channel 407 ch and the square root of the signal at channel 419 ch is 2.41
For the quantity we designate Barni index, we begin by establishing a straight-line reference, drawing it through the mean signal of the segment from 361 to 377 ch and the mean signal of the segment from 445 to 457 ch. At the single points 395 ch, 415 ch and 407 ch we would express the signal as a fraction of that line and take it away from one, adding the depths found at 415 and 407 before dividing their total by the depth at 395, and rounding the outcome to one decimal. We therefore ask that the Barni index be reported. 2.5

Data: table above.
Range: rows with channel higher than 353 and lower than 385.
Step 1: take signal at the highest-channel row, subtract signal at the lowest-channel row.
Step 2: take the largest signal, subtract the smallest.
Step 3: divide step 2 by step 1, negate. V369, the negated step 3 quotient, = -1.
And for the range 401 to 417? -7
